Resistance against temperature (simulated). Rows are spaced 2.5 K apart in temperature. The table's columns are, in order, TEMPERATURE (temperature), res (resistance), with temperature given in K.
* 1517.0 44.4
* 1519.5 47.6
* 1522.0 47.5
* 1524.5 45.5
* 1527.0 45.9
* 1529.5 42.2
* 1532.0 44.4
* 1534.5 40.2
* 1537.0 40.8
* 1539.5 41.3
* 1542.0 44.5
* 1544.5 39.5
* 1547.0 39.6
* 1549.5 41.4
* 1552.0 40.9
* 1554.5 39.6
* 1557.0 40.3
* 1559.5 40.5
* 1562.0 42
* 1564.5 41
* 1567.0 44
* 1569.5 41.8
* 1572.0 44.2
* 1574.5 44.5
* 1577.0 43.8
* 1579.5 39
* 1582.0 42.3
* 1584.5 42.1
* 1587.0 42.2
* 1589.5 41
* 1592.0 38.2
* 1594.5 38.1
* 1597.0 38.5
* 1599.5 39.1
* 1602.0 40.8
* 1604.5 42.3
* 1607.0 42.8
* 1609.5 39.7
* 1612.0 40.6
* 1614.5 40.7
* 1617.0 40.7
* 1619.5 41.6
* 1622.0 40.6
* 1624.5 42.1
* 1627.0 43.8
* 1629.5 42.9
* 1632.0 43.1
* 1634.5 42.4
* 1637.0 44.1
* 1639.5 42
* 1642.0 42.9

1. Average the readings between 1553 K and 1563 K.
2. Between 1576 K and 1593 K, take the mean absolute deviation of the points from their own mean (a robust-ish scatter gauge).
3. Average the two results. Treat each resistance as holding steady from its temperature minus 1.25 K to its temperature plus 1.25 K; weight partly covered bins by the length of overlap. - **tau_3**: 21.1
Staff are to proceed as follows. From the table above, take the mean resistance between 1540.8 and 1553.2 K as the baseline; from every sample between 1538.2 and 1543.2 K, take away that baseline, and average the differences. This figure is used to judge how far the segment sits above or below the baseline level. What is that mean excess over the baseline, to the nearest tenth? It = 1.7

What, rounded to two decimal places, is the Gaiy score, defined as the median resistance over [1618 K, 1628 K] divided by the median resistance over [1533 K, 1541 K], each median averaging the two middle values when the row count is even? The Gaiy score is 1.03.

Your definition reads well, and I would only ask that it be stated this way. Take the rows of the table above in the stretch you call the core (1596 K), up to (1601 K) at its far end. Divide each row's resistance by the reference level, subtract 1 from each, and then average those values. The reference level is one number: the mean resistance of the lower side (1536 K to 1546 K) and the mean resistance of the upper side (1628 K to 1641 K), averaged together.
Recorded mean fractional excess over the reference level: -0.08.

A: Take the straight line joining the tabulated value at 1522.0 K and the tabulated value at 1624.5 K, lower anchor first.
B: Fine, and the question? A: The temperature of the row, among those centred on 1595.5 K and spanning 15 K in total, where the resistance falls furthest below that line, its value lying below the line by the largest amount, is 1592.0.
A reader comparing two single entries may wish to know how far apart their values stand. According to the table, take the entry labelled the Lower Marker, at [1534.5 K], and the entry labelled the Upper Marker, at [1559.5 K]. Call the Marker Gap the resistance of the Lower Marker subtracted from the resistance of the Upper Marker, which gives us 0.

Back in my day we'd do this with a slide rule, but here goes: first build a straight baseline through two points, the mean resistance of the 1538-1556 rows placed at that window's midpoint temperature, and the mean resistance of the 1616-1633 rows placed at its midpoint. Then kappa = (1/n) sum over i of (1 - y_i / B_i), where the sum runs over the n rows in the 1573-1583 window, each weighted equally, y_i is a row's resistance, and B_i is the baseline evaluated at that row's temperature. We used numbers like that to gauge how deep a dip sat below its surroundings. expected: -0.02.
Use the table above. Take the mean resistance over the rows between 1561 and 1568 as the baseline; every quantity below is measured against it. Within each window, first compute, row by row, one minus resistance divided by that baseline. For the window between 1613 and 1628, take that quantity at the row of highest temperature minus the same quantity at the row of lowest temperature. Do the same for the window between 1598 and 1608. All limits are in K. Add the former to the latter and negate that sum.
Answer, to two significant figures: 0.16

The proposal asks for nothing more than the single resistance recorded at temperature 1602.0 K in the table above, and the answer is 40.8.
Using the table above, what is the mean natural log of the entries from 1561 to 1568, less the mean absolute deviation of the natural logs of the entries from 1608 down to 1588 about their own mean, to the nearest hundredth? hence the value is 3.70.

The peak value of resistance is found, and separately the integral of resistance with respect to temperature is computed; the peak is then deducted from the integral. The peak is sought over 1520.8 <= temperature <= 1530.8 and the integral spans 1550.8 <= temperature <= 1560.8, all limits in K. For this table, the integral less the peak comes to 356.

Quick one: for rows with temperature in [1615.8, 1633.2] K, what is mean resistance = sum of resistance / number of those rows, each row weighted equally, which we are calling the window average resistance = 42.1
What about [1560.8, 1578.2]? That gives 43.0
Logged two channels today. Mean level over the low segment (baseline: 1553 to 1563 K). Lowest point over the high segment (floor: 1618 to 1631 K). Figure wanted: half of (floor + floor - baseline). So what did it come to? 20.3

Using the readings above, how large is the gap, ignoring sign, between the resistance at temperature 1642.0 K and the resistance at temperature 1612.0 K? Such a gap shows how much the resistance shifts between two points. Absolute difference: 2.3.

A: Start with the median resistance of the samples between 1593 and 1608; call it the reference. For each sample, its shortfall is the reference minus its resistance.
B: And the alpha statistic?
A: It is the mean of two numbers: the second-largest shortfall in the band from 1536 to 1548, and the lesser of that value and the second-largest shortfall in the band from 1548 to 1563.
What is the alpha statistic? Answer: 0.0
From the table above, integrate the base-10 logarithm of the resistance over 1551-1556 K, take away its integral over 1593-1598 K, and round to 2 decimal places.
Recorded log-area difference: 0.11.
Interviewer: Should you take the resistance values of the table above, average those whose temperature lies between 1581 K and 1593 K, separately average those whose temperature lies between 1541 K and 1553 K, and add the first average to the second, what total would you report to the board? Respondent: 82.3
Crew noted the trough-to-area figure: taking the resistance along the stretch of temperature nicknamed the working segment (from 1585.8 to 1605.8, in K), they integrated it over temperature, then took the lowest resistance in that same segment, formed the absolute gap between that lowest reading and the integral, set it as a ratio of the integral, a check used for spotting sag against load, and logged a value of 0.952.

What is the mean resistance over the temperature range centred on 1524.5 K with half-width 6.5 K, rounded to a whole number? 46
